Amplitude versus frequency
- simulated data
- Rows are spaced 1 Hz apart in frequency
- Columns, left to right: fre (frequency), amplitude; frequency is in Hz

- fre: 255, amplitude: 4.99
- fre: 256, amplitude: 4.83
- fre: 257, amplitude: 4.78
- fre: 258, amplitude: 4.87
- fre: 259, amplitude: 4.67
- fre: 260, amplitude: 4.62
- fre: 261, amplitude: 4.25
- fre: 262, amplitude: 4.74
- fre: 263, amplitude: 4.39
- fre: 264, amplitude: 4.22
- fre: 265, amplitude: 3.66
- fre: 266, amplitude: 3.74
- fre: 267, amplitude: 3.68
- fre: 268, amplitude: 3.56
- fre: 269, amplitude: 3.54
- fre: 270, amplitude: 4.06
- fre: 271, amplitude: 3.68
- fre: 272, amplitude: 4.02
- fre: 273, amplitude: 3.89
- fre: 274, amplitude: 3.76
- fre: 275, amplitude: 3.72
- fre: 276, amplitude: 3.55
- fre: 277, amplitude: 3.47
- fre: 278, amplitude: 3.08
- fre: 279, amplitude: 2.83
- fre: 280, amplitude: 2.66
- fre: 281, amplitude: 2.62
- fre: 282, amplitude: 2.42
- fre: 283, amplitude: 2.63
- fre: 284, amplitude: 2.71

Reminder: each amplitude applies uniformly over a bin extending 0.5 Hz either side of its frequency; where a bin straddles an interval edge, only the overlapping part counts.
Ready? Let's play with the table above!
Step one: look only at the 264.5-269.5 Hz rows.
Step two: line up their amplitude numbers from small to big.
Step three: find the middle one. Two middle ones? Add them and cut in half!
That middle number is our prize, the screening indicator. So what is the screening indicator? 3.66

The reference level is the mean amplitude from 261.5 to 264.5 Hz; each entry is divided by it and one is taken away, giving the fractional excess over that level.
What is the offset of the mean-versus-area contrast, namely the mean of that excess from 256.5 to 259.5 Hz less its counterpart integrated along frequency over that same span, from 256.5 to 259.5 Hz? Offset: -0.15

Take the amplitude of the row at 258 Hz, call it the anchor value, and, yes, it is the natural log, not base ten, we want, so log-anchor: 1.58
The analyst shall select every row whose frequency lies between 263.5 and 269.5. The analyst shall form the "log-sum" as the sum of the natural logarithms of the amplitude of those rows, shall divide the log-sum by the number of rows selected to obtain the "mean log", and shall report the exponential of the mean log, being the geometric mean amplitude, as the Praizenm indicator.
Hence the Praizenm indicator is 3.7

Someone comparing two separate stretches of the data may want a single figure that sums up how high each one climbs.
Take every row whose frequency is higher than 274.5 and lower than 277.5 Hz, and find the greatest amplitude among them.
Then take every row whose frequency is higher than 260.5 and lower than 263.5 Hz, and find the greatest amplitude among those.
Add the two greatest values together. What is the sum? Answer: 8.5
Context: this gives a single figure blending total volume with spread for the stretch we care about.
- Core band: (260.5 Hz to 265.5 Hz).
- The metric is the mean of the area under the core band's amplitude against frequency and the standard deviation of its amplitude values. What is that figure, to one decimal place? 10.8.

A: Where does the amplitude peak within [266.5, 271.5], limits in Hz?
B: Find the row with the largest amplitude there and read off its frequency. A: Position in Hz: 270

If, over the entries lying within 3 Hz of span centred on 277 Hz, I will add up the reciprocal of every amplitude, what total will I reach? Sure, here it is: 0.89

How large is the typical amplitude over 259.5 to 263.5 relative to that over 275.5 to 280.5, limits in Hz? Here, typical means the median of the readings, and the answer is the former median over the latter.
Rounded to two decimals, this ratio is 1.46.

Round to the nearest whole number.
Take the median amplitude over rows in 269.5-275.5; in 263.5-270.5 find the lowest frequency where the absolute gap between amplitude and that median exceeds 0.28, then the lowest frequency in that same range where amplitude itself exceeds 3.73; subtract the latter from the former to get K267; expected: 0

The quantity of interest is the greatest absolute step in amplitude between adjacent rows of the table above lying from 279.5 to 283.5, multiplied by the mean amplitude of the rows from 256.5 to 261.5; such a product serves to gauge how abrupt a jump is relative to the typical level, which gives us 0.97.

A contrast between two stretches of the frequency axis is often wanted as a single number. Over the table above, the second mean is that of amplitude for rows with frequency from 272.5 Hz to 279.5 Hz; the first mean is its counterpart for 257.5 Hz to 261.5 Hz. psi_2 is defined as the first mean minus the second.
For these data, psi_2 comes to 1.1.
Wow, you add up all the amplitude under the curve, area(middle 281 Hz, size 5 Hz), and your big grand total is 13.2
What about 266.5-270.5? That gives 14.8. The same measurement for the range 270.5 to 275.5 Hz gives 19.1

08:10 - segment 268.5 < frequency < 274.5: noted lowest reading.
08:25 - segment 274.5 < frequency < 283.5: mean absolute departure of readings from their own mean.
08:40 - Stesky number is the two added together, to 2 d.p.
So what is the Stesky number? 3.95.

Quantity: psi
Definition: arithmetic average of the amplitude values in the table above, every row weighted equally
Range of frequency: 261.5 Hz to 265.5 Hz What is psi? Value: 4.25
